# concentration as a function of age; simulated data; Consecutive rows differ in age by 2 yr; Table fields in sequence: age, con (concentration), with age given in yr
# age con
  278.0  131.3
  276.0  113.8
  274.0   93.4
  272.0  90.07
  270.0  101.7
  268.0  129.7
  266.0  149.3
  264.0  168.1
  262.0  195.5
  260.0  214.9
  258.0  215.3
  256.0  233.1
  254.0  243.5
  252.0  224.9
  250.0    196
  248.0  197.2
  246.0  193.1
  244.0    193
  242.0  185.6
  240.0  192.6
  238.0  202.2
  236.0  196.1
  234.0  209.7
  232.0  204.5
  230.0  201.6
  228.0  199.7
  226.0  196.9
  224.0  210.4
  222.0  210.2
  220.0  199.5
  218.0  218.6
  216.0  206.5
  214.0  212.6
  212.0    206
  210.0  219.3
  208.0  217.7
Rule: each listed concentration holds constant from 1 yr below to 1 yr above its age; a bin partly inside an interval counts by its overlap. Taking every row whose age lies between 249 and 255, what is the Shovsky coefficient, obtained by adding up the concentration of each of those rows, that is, 664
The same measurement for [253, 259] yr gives 692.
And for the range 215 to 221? 625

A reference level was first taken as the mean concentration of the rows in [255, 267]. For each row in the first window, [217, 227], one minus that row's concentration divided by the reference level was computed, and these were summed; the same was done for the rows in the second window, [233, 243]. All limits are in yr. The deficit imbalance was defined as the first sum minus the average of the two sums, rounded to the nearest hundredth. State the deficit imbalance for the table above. -0.13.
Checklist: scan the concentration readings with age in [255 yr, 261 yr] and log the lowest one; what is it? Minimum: 214.9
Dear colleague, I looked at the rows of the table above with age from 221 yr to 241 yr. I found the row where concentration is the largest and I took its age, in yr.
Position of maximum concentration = 224.0 yr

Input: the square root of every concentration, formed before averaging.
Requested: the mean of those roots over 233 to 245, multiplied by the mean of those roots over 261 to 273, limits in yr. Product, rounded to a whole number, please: 164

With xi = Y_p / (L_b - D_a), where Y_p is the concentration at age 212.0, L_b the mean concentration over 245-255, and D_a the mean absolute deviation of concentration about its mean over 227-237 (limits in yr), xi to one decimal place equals 1.0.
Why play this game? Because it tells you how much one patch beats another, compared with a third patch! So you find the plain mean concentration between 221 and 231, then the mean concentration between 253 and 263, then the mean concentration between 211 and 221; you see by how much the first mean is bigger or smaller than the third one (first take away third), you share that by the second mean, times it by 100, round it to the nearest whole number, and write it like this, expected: -2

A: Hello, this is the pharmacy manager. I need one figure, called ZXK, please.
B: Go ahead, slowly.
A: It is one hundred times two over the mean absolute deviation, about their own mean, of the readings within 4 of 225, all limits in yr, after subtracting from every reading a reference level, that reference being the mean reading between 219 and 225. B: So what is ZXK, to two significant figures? 33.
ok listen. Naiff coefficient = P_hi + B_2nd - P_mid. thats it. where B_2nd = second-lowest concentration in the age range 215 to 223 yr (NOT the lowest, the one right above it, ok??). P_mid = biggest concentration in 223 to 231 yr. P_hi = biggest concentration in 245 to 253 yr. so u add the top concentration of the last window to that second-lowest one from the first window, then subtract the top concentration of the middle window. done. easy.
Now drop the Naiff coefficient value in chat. 221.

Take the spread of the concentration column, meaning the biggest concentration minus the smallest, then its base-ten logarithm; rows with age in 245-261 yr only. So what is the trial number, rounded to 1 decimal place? 1.7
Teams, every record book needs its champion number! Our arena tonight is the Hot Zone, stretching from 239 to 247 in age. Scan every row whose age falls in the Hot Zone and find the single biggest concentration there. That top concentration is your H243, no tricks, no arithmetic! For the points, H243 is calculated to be 193.1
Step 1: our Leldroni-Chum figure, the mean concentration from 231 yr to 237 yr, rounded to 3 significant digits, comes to 203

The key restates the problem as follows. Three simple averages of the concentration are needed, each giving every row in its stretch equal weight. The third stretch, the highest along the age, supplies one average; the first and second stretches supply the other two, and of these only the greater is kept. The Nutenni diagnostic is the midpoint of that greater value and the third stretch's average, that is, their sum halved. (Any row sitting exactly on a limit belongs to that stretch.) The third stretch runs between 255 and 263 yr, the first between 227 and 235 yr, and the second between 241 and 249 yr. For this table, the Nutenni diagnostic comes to 209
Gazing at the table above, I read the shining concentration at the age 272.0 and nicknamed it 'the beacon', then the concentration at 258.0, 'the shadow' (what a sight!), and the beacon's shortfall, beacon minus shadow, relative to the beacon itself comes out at -1.4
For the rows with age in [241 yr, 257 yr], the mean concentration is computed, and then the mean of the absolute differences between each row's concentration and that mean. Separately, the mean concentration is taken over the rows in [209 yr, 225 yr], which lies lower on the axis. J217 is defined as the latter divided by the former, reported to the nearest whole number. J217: 11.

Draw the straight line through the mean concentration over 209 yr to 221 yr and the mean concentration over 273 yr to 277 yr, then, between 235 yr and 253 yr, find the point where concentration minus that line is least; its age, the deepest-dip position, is 236.0 yr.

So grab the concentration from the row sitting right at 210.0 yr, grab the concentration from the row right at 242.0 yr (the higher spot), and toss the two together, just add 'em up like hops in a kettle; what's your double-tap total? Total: 405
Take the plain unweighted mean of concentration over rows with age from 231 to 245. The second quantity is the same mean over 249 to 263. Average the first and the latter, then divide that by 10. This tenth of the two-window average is 21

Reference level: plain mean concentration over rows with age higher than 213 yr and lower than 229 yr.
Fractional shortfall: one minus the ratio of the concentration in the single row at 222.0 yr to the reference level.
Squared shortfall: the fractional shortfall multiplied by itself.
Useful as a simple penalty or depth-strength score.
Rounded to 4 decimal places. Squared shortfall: 0.0003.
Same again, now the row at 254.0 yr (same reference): 0.0315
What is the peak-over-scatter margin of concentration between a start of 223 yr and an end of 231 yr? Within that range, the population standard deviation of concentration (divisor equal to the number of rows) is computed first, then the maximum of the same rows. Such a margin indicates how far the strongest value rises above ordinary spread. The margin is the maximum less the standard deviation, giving 205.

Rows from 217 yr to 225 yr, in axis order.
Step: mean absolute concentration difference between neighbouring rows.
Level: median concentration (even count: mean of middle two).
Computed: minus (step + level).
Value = -220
